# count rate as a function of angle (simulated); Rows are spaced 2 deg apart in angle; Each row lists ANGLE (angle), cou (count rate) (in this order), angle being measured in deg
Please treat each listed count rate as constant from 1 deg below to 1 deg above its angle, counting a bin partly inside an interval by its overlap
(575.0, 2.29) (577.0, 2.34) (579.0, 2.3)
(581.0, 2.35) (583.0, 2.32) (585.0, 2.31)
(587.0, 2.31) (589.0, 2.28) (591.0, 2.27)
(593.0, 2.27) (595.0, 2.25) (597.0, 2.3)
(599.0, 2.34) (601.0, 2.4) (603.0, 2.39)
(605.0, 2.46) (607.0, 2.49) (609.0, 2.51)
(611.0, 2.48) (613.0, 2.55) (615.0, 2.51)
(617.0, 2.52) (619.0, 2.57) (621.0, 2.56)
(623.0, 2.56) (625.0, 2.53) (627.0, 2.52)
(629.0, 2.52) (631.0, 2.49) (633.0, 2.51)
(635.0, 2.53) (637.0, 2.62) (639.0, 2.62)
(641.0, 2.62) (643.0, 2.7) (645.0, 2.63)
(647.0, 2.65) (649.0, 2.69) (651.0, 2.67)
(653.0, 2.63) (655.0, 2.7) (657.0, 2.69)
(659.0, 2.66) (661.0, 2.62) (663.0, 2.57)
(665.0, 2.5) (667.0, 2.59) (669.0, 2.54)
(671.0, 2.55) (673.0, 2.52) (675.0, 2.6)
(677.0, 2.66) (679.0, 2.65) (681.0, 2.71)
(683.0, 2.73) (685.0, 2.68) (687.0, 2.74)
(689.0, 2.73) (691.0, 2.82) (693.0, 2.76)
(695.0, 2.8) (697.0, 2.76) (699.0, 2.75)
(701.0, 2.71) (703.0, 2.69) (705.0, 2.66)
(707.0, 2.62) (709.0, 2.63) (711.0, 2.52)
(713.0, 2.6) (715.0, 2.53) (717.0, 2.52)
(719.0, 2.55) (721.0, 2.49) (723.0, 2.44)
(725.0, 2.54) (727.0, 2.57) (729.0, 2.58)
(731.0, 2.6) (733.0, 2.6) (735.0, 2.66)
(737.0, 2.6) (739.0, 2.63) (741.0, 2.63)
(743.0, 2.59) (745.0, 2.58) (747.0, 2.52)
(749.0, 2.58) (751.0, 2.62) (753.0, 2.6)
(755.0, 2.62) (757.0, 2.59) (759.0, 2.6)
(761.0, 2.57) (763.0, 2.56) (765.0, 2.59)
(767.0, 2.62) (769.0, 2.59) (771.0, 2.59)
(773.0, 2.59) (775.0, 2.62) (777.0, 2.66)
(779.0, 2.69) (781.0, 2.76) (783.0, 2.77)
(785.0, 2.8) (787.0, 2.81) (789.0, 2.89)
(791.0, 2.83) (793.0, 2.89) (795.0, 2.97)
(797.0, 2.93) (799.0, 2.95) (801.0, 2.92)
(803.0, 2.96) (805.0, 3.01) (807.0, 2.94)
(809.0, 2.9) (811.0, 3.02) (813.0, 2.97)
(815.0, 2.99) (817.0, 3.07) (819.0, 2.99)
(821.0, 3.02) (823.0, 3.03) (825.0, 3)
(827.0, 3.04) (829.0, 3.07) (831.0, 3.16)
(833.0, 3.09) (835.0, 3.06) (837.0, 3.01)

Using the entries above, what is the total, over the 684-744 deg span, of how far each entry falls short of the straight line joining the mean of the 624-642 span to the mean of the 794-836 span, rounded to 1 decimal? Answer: 3.6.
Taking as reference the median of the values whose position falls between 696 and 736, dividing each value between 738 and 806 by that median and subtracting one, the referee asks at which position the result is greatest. 805.0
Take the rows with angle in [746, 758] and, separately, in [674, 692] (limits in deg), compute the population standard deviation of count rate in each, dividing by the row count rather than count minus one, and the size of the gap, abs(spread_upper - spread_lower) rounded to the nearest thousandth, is 0.026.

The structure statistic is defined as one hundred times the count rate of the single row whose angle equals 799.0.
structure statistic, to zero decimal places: 295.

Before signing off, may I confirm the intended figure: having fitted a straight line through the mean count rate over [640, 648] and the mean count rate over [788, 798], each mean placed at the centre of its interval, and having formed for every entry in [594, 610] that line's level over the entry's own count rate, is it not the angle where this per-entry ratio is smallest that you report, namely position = 609.0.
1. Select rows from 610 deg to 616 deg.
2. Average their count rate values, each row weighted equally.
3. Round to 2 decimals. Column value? 2.51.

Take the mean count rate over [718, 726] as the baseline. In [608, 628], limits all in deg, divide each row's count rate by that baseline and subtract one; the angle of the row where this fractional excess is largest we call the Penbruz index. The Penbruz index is 619.0 deg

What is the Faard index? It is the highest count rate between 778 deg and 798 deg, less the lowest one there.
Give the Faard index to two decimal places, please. 0.28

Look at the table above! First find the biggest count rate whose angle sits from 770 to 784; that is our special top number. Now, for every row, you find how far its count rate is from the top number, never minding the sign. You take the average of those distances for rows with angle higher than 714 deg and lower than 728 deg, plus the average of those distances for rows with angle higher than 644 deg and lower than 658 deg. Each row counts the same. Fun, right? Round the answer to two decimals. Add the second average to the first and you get 0.35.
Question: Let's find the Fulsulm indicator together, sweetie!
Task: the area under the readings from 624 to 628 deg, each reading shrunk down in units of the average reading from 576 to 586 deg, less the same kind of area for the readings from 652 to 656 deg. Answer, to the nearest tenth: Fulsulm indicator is -0.2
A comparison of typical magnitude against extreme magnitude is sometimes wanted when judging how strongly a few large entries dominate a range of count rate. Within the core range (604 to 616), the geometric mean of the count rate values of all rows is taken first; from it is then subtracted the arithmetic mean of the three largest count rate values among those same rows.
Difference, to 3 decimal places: -0.023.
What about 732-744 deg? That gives -0.022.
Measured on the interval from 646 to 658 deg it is -0.022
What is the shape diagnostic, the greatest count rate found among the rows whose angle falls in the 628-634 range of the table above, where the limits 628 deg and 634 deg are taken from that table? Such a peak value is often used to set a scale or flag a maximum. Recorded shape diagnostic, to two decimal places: 2.52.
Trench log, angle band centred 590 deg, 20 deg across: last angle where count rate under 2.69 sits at 599.0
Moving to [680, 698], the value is 685.0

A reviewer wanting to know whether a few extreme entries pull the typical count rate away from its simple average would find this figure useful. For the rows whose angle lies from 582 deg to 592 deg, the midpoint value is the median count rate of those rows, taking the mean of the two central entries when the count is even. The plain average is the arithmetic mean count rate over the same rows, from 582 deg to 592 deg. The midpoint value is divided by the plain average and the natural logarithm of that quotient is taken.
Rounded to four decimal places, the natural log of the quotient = 0.0052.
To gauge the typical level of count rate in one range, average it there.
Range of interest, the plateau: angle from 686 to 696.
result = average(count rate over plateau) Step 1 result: 2.77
